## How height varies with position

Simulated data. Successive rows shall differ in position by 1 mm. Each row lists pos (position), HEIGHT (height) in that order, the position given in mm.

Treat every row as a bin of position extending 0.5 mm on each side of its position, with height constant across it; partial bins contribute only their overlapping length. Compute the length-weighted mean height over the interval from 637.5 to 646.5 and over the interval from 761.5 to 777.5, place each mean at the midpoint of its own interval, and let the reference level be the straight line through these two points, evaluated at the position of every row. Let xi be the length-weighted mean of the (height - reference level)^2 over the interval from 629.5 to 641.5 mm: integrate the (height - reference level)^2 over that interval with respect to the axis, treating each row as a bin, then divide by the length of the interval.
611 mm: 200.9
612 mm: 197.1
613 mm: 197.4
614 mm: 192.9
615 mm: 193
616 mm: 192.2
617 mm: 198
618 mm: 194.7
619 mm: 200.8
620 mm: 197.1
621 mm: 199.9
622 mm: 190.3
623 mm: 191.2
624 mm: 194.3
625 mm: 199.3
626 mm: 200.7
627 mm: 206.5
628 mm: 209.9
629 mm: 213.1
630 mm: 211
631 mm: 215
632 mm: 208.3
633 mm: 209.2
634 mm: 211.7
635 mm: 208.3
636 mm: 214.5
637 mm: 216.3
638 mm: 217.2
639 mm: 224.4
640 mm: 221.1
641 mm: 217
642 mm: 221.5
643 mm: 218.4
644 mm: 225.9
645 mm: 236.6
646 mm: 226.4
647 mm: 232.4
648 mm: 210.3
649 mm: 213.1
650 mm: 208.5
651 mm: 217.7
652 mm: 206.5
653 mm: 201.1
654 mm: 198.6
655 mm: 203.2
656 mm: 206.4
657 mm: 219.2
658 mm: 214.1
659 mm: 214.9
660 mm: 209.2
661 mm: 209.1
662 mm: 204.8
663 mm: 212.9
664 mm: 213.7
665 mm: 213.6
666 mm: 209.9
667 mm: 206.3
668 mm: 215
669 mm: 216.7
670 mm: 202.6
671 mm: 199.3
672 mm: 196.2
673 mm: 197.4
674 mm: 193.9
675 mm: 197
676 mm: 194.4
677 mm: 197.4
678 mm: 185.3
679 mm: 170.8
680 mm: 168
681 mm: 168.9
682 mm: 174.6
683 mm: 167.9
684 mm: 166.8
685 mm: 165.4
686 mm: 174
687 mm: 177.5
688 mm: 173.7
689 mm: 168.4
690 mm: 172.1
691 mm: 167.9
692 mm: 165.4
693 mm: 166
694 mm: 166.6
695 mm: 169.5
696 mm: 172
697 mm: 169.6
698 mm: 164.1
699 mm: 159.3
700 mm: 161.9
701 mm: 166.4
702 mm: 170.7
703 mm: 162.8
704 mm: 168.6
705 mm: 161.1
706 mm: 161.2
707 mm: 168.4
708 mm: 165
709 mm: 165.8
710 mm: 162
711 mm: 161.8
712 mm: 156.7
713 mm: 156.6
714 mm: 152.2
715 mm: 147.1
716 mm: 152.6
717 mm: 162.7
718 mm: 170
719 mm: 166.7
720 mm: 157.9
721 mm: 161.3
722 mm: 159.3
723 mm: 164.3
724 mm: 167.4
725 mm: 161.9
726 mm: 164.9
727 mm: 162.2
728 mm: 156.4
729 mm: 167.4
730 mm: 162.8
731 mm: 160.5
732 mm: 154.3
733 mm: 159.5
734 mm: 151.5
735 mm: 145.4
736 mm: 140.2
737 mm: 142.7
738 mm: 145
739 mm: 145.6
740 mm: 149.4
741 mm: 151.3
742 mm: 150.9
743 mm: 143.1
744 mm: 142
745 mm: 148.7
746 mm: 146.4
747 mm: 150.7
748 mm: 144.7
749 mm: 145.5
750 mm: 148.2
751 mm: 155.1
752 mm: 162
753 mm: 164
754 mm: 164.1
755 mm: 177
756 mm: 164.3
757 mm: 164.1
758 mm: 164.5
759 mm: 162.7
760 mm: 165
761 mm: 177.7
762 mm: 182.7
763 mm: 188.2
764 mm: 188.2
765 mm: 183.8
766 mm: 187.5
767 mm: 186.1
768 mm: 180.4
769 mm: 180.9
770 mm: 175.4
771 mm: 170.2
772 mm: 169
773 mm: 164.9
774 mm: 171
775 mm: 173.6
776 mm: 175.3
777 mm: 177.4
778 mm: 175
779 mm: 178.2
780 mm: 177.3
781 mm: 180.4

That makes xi 154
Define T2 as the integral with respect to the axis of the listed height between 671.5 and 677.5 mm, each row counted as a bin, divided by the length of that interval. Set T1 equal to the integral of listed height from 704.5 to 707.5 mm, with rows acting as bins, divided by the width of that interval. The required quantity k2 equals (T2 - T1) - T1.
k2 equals -131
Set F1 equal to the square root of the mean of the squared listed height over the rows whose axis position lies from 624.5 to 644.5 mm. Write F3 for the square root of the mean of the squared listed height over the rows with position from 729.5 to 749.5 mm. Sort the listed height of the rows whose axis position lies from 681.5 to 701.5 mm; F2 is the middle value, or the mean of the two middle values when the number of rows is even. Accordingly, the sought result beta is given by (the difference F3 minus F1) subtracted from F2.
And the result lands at 232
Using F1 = 214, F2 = 168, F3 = 149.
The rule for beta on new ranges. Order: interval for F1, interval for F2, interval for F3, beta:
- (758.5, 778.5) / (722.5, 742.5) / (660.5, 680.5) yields 132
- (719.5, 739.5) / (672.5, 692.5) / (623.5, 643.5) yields 118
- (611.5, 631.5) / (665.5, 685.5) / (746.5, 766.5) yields 228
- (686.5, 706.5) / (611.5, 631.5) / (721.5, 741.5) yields 209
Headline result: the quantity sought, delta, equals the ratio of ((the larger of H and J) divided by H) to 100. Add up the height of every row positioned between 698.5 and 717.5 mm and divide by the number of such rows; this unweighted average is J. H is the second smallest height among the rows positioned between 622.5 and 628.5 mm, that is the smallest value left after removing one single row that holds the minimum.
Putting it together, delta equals 0.0100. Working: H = 194.3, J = 161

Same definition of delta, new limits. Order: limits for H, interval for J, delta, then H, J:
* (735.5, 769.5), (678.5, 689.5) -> 0.0120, 142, 171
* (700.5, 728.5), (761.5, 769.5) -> 0.0121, 152.2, 185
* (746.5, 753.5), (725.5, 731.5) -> 0.0112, 145.5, 162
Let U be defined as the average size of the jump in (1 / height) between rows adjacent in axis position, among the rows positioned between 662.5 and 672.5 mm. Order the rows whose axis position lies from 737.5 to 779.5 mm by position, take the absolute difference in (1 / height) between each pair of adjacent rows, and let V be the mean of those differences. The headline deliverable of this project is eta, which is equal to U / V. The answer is 0.7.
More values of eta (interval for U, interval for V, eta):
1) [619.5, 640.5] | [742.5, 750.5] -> 0.5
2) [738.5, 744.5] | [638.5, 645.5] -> 1.3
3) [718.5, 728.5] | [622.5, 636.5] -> 1.9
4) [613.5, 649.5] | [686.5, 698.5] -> 1.0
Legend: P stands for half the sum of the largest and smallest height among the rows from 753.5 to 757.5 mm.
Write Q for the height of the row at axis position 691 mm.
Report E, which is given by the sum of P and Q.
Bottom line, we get 338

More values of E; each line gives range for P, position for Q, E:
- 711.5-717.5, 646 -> 381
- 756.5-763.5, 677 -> 373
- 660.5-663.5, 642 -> 430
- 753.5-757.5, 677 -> 368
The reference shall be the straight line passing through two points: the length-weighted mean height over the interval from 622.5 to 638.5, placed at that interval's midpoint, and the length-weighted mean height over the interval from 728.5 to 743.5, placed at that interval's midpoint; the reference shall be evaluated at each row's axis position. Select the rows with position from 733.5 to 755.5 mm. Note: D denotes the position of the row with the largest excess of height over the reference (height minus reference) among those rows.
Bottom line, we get 755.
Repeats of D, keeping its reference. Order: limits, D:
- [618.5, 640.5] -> 639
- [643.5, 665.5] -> 645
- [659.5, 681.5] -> 669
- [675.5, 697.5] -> 677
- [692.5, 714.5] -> 707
